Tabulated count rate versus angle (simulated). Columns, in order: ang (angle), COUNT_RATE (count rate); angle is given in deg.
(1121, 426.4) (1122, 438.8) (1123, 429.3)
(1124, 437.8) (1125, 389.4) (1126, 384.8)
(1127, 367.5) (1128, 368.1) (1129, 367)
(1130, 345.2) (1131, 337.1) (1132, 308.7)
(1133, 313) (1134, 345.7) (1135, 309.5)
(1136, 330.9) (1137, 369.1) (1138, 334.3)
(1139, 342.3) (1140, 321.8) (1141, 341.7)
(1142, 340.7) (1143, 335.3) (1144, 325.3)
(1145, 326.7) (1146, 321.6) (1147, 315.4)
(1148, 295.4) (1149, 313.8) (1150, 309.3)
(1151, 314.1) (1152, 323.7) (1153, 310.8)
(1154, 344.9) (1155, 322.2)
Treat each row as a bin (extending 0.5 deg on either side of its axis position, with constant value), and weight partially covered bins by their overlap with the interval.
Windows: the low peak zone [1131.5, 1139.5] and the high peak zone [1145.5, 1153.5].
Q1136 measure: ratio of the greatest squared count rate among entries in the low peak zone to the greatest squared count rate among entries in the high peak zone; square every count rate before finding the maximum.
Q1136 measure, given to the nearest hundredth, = 1.30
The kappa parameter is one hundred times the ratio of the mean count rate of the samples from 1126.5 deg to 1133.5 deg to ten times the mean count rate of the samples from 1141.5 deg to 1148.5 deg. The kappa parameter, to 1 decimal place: 10.6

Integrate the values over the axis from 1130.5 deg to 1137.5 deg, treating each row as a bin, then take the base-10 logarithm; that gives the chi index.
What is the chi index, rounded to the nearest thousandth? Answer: 3.364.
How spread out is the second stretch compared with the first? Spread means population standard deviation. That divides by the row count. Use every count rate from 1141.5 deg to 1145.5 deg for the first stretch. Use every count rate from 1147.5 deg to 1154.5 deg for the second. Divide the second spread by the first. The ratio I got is 2.2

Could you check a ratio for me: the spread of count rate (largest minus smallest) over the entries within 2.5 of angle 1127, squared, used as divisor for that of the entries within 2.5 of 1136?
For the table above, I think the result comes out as 0.119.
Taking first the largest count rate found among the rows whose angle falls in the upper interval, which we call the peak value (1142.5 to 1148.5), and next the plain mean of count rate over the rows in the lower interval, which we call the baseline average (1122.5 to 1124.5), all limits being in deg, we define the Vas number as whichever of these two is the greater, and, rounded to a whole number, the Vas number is 434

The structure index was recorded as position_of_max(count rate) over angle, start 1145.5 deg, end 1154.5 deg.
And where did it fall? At 1154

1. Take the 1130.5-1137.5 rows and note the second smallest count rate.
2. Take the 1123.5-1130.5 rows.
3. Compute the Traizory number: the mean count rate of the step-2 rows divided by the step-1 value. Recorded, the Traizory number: 1.23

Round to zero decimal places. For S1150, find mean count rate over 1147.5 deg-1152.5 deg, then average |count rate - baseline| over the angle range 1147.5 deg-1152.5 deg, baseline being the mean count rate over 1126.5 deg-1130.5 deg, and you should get 51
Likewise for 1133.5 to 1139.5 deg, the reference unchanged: 26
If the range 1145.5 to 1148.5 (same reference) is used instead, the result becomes 51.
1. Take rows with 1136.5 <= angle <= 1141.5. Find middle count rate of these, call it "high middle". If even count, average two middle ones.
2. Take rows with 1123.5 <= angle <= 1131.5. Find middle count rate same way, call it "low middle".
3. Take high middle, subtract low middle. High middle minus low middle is -26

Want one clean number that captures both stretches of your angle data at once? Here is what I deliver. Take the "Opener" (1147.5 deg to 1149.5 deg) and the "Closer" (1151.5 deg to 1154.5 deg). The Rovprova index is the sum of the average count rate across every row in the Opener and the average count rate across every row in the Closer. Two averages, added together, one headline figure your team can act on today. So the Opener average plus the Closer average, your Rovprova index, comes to 631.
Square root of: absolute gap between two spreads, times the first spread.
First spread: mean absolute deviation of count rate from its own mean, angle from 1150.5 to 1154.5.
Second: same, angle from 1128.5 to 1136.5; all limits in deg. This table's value 8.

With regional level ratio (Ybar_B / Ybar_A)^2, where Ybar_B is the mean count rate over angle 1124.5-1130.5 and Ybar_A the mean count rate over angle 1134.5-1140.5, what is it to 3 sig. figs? 1.22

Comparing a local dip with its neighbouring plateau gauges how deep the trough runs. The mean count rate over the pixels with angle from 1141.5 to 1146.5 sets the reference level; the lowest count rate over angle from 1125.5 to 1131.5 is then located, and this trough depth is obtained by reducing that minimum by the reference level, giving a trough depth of 7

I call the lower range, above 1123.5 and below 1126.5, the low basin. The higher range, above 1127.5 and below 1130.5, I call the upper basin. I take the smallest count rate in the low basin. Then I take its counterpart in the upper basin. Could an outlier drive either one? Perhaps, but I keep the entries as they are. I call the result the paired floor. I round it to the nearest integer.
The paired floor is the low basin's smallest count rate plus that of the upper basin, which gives 730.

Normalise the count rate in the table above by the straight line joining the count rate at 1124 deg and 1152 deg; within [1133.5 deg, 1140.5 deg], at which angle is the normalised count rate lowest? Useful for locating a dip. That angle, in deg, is 1135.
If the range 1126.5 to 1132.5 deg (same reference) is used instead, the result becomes 1132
